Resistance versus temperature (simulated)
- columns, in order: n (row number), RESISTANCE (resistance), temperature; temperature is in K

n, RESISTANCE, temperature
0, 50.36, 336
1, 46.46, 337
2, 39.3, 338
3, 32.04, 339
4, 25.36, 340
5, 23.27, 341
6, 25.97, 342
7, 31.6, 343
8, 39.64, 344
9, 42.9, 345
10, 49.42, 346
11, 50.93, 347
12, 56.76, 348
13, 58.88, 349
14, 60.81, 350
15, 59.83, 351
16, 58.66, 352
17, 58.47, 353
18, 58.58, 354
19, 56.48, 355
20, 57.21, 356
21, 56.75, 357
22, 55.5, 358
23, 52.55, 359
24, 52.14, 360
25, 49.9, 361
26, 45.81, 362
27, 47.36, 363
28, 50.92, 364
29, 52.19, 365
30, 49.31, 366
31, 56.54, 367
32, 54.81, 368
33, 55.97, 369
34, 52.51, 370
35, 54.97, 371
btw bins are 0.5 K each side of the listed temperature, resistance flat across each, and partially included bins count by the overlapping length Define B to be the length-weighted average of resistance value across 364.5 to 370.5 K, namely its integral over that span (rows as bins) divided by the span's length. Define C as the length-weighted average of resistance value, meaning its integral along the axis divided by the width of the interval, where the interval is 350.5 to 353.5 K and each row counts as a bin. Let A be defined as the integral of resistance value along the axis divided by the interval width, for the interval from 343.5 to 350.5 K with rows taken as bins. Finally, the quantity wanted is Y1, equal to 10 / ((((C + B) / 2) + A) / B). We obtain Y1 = 5.0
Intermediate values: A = 51.3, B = 53.6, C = 59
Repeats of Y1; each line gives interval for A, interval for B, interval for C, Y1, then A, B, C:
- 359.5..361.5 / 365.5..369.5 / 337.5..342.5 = 5.8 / 51.0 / 54.2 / 29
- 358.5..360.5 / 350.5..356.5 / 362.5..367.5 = 5.4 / 52.3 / 58.2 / 51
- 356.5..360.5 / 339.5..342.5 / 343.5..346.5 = 2.8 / 54.2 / 24.9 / 44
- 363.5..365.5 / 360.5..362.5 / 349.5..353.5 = 4.5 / 51.6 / 47.9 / 59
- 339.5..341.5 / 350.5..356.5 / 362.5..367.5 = 7.4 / 24.3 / 58.2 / 51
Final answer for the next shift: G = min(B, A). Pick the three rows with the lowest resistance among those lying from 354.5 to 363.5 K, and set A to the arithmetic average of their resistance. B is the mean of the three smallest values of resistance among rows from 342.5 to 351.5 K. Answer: 38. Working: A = 48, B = 38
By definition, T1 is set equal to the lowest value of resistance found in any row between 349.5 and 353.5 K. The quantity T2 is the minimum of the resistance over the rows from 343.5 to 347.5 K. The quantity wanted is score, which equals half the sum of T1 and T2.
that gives 49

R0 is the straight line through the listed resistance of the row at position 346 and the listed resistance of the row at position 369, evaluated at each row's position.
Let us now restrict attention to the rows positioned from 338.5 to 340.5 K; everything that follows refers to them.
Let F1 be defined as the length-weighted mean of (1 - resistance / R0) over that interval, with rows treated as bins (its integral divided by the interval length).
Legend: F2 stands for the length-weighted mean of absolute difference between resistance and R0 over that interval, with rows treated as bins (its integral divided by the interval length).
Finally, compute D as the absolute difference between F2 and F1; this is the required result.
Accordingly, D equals 18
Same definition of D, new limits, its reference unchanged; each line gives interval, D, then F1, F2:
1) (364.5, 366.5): 4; 0.08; 4.2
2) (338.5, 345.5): 16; 0.35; 16.7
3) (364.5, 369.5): 2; 0.03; 2.1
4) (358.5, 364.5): 4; 0.08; 4.1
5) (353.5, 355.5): 6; -0.11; 5.7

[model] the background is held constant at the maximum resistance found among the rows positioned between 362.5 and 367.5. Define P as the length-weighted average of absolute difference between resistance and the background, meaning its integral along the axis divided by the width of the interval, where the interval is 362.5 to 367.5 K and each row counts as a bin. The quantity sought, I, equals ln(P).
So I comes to 1.7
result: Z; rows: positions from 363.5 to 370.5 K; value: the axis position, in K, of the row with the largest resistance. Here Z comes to 367 K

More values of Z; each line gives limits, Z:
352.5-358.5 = 354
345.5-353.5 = 350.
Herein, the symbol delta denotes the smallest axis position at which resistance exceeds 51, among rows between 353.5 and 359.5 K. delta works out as 354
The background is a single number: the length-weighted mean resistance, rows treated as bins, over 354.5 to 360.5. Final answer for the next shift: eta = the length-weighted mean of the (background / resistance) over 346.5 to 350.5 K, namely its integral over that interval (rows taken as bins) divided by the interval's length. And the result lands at 0.97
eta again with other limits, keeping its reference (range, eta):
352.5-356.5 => 0.96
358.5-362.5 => 1.10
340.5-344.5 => 1.91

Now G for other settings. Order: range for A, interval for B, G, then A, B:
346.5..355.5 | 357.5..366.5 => 47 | 55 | 47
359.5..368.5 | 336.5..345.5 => 25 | 47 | 25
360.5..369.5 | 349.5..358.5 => 47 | 47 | 56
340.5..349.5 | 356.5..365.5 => 27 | 27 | 48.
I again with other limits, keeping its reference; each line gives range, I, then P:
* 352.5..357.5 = 0.0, 1.0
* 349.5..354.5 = 1.0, 2.7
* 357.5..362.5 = 1.7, 5.4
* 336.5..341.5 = 3.1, 23.3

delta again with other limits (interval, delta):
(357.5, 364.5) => 358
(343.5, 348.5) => 348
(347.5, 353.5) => 348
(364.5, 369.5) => 365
